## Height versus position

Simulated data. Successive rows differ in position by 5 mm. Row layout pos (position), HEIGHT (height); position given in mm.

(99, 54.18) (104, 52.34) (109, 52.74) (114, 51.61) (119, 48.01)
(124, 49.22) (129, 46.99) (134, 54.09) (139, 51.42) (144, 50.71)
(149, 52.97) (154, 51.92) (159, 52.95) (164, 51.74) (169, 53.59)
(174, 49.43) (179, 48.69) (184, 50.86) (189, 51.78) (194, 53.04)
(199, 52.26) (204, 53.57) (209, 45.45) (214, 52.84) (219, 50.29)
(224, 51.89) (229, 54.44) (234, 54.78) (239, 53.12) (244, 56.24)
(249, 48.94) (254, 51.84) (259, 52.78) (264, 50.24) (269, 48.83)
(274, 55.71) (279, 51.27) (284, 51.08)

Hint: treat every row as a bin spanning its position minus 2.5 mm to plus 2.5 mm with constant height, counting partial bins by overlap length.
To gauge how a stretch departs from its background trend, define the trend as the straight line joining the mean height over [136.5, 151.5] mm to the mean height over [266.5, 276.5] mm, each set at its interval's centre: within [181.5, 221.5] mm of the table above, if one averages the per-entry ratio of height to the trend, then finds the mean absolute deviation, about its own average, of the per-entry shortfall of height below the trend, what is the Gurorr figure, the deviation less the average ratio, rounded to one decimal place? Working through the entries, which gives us 0.8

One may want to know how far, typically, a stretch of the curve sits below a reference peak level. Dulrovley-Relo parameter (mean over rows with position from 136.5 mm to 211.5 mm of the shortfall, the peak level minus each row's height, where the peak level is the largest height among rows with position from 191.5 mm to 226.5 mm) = 2.21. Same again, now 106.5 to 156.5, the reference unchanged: 2.60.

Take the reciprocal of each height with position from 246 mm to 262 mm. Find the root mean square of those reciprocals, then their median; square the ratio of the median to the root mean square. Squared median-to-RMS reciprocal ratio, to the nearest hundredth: 0.97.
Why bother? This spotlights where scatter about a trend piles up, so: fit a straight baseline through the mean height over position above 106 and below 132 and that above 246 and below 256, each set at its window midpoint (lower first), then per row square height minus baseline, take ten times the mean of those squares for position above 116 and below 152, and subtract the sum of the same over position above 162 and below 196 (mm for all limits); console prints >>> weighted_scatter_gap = 30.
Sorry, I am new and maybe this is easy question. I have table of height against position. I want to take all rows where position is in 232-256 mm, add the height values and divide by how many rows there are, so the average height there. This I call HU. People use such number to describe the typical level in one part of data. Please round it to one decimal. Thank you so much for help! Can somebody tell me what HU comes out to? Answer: 53.0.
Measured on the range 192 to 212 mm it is 51.1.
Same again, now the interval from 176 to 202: 51.3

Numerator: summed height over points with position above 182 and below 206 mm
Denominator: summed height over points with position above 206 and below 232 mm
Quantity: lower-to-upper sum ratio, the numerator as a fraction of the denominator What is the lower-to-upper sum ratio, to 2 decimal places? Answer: 1.03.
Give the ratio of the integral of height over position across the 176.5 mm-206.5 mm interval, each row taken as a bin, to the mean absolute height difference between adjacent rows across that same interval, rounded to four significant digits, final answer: 1204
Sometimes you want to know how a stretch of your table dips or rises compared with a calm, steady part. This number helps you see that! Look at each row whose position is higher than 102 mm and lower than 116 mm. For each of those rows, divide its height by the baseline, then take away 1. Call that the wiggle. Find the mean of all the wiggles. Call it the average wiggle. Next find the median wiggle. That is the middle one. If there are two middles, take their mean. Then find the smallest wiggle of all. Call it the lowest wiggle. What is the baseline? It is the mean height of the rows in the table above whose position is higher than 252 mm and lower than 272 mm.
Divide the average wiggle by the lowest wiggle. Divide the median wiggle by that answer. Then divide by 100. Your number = 0.0001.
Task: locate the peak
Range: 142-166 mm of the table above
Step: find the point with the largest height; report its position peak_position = 149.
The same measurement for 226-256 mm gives 244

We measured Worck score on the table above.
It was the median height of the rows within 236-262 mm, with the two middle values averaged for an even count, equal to 52.8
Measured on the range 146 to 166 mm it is 52.4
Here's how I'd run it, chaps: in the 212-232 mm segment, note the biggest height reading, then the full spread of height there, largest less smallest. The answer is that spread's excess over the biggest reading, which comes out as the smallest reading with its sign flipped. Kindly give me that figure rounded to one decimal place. -50.3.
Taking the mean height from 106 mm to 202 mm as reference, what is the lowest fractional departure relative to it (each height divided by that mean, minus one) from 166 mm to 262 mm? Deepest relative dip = -0.11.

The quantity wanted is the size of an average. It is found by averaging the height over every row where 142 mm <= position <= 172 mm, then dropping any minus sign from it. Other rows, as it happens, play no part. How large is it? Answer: 52.3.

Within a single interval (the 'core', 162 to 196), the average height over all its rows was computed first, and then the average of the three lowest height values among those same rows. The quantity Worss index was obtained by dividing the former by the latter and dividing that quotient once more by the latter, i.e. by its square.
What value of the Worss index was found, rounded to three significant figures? 0.0208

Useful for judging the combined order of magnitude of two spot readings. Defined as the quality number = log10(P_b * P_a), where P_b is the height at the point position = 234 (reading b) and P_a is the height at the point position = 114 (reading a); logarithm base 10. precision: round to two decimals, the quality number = 3.45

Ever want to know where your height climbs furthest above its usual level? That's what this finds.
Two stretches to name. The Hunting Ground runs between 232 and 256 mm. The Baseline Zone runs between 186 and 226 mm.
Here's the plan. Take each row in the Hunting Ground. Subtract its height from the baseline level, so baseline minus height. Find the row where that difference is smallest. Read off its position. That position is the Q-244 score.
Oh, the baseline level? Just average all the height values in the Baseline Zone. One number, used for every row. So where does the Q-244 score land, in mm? 244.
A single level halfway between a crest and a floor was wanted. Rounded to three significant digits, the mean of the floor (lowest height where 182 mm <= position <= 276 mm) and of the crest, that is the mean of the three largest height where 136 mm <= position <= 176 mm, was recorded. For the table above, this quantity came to 49.3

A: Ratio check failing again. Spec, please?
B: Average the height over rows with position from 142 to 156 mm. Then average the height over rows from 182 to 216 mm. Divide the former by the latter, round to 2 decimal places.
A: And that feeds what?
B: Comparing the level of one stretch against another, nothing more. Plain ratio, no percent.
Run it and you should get 1.01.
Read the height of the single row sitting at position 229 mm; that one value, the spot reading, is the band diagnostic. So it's 54.44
